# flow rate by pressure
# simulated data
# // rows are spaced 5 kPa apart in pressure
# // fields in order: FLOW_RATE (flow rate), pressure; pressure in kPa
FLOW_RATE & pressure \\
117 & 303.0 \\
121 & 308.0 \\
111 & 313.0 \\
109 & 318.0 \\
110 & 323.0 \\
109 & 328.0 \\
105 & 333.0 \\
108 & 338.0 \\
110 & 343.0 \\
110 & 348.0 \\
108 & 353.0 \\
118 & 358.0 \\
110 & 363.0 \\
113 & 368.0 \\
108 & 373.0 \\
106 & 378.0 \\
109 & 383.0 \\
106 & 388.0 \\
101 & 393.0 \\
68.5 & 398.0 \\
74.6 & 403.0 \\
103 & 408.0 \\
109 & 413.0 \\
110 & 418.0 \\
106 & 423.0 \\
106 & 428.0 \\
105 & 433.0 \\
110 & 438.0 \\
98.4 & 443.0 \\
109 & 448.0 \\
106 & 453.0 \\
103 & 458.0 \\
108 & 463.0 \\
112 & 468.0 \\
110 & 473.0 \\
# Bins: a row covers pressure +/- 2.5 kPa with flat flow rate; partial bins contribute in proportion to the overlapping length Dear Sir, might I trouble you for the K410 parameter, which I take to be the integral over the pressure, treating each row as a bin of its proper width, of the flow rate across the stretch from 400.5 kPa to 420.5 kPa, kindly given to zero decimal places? 1983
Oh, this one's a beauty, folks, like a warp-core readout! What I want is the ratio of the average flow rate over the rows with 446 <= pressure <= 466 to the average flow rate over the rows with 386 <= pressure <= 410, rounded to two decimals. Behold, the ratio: 1.18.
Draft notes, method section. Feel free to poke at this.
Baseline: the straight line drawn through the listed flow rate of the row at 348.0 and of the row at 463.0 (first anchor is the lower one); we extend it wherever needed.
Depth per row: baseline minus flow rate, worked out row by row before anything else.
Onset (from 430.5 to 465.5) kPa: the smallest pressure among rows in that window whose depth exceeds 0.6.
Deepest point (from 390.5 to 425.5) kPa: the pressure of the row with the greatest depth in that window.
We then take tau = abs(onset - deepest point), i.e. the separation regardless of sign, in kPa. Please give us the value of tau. 35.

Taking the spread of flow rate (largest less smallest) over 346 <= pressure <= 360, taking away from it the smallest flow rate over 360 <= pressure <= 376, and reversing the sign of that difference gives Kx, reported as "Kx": 98.0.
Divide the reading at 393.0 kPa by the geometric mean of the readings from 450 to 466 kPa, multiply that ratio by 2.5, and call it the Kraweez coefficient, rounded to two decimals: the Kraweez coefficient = 2.39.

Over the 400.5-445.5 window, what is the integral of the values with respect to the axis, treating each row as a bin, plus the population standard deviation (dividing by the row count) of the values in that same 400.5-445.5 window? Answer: 4620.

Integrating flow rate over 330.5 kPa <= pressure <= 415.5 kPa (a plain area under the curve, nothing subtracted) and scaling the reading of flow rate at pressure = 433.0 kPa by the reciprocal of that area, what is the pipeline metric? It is 0.0119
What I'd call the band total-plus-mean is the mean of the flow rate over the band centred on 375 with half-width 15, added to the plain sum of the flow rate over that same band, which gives 761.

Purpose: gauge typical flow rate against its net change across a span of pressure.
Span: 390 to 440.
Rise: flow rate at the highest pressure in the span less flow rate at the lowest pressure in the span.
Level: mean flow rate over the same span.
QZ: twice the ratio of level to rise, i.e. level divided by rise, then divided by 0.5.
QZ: 22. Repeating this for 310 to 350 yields -218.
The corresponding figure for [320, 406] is -6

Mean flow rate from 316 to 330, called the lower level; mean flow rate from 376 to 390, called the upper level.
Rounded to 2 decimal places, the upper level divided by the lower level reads 0.98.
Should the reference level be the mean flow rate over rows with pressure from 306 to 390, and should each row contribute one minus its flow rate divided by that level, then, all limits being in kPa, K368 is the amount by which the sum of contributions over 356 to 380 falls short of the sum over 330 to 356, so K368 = 0.1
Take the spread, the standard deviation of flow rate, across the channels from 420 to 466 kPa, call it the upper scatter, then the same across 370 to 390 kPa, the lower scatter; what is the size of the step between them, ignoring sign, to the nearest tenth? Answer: 2.0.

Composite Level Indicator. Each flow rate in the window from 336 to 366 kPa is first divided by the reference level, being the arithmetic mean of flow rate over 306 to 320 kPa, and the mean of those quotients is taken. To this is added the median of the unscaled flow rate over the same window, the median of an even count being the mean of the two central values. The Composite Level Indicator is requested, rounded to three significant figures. 111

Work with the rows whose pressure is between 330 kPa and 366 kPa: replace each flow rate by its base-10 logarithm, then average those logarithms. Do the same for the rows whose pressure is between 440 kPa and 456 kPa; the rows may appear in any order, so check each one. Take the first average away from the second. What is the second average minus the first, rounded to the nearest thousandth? -0.022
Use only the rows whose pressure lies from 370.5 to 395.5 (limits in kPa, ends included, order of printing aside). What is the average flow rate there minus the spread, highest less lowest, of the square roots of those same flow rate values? 106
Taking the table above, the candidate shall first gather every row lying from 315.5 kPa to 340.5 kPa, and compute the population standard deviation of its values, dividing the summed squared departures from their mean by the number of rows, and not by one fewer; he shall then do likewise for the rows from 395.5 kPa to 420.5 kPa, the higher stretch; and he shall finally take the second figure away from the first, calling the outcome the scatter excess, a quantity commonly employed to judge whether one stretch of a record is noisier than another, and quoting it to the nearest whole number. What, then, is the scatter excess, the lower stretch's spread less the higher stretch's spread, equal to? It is -16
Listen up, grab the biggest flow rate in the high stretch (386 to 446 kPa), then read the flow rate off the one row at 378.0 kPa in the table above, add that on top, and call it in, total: 216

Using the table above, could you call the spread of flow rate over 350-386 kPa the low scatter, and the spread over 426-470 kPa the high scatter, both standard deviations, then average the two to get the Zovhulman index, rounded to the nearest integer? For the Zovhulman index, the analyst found 4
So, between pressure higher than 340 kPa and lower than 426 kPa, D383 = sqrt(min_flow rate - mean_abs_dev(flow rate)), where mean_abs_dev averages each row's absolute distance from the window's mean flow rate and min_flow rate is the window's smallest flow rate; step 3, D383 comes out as 7.8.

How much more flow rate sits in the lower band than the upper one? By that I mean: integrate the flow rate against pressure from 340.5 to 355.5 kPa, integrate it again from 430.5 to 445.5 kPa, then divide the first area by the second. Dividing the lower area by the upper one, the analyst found 1.05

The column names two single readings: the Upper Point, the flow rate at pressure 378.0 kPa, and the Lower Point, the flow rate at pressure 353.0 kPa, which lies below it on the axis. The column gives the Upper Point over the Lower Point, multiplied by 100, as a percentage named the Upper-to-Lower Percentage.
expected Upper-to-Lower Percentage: 98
